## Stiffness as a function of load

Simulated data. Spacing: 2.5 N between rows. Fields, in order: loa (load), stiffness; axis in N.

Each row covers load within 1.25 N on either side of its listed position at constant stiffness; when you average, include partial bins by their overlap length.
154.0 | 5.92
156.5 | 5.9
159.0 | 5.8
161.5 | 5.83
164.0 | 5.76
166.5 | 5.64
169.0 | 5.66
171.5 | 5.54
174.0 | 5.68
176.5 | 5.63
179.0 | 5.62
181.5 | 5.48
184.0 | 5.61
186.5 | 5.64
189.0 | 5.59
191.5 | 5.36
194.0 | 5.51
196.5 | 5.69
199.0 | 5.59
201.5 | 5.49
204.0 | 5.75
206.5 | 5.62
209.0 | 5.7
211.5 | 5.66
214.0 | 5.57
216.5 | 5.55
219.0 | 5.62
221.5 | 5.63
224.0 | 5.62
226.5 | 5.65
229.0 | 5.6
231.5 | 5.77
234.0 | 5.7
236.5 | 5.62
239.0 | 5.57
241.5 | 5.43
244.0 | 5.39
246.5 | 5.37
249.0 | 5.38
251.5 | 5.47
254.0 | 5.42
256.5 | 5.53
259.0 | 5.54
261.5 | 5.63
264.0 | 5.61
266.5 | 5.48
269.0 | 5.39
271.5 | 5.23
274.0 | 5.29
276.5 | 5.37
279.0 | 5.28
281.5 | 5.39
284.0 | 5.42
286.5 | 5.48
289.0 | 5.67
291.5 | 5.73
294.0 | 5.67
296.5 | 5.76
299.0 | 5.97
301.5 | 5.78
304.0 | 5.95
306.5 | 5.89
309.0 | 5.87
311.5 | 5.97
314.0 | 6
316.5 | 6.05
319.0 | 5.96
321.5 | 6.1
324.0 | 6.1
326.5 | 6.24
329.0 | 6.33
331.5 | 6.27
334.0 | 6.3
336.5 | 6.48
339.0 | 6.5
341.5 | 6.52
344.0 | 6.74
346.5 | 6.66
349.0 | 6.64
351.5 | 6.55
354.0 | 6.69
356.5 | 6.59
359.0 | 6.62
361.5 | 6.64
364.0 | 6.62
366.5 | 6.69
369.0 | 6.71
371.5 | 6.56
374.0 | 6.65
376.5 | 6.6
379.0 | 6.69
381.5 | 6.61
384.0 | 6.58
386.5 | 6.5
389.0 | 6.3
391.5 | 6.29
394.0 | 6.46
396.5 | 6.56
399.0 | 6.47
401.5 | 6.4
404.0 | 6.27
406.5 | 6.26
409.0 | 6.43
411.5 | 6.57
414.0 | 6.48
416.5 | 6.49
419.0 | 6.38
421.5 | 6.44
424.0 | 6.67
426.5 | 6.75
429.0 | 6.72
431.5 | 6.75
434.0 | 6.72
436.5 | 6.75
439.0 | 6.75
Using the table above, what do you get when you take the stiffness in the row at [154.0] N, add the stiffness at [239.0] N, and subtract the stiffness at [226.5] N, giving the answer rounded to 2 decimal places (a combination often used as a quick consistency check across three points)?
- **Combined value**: 5.84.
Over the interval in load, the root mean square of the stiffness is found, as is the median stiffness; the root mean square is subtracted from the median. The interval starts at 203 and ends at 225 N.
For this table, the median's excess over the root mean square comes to -0.016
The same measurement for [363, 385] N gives -0.015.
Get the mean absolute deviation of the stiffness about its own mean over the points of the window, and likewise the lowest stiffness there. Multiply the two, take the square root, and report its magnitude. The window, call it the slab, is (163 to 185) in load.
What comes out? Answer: 0.55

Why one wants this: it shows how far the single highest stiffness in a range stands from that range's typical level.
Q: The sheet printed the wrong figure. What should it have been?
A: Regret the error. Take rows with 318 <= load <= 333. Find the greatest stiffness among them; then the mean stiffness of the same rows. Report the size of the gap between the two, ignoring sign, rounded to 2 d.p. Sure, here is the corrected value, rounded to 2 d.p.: 0.16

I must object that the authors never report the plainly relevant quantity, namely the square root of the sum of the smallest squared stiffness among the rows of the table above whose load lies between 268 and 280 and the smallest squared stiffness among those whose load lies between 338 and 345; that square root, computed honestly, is 8.3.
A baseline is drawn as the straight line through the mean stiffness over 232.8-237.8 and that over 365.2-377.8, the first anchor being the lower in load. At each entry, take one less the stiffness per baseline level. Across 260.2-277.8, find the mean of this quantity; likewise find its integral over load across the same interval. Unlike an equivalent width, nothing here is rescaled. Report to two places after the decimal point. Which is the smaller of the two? 0.08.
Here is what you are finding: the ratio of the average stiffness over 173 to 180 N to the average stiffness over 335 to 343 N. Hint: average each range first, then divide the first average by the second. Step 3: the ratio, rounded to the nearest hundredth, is 0.87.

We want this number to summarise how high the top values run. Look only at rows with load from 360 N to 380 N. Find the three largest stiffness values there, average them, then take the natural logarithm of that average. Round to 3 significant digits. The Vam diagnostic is 1.90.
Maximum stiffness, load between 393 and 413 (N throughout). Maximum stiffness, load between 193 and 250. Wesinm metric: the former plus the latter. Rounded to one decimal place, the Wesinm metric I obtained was 12.3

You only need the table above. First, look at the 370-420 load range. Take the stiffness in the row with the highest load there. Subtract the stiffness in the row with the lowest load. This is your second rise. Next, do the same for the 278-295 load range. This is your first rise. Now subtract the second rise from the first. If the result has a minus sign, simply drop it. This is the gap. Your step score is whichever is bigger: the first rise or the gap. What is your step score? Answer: 0.57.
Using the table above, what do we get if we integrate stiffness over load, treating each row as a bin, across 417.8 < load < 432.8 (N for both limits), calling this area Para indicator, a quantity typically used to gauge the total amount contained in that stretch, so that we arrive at 99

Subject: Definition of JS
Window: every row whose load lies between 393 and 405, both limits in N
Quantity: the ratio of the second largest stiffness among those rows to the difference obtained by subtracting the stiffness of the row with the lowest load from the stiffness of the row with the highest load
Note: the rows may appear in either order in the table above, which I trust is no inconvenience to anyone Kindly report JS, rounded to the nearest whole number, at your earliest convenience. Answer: -34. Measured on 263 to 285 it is -29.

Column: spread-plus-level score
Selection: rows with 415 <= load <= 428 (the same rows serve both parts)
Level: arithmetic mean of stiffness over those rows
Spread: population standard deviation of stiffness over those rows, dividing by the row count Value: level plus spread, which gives 6.69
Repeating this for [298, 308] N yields 5.97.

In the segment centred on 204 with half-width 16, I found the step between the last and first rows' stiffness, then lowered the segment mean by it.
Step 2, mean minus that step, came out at 5.56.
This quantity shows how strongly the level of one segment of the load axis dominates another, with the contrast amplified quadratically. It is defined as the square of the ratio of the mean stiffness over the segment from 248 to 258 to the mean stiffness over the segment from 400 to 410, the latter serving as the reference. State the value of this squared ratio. 0.74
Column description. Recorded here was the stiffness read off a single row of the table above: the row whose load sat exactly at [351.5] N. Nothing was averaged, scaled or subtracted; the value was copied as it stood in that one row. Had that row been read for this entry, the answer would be 6.55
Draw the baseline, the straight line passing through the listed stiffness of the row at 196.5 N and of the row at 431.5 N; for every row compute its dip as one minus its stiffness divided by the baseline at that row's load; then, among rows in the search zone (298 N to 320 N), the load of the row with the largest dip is 301.5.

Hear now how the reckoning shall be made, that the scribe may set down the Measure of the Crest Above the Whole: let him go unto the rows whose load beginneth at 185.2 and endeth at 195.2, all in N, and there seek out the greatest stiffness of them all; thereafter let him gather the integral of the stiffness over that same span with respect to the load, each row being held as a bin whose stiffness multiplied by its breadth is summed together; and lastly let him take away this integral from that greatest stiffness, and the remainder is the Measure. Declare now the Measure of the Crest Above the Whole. -49.6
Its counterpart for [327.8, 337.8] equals -57.0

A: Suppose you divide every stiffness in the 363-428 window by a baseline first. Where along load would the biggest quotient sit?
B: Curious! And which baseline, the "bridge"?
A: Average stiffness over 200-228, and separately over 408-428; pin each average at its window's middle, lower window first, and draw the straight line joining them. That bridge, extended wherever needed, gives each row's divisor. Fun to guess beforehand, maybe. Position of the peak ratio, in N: 369.0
